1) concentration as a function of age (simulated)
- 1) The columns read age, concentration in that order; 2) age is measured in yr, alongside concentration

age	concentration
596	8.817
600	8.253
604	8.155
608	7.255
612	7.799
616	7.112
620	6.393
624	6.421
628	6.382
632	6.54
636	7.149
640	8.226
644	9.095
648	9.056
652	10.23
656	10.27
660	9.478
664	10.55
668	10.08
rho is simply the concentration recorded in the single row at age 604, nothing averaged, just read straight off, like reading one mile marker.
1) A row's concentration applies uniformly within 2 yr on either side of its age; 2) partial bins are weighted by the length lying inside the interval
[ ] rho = 8.155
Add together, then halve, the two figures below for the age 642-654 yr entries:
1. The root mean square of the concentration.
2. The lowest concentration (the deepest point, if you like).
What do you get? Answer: 9.3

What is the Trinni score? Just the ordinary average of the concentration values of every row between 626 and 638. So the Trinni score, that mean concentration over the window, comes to 6.7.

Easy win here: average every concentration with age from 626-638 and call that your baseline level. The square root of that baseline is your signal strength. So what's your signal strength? 2.59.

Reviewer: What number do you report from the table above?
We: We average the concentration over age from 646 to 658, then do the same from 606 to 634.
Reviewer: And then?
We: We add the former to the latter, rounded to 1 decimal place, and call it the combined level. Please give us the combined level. 16.7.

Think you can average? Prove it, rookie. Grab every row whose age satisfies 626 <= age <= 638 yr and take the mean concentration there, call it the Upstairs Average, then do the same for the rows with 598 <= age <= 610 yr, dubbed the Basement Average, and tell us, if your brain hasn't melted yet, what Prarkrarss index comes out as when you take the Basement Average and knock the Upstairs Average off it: 1.2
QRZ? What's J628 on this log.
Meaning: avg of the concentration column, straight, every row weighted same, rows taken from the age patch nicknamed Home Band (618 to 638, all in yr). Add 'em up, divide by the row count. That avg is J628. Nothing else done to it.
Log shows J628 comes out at 6.6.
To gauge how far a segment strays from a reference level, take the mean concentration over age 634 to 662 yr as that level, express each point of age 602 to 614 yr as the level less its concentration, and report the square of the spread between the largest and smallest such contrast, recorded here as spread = 1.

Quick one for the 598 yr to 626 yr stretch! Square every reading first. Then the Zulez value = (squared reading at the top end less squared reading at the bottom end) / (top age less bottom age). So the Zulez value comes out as -1.1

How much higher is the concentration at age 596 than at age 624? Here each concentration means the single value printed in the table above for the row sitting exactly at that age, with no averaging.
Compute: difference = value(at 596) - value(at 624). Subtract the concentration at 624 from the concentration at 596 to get 2.4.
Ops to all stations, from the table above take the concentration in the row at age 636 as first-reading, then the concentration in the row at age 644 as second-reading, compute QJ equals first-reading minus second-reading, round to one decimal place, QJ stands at -1.9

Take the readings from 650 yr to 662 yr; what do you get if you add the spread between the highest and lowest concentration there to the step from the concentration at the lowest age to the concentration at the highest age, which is 0.0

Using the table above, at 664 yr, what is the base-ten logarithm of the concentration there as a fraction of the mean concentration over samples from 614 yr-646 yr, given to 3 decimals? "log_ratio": 0.168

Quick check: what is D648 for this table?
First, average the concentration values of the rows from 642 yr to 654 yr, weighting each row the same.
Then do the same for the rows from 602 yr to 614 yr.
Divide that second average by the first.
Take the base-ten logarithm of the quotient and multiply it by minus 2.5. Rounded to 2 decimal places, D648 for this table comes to 0.22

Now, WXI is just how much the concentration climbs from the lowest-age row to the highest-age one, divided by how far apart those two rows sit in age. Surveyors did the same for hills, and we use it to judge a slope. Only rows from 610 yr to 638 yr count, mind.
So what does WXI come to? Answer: -0.03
